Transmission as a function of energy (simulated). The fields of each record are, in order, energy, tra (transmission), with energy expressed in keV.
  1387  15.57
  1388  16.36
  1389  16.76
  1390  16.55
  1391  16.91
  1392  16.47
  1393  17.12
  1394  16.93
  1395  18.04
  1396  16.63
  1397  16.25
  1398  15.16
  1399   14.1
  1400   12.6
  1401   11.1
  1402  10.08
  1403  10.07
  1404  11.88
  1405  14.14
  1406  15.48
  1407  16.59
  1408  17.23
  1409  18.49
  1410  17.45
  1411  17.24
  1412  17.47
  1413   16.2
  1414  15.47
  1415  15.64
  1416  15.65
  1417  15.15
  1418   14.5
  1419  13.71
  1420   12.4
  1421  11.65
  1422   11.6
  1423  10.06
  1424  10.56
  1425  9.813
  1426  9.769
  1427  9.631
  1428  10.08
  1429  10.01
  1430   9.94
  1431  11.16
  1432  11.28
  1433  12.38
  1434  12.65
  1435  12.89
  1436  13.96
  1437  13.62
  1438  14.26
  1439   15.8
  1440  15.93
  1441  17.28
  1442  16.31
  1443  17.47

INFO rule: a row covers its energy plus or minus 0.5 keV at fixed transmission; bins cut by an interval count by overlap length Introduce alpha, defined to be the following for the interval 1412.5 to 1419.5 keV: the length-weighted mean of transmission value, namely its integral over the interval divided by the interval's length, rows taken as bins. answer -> 15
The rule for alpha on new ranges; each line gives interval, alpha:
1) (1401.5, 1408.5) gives 14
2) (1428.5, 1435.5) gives 11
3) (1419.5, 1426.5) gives 11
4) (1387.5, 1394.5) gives 17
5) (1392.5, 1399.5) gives 16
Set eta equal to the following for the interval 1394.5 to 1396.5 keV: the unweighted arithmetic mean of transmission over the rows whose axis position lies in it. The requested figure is 17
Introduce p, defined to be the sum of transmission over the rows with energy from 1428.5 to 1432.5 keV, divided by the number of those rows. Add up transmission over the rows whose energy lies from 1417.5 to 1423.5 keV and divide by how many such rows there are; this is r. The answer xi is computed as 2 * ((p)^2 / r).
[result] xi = 18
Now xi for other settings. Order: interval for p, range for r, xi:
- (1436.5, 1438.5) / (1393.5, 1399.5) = 24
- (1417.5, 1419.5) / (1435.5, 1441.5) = 26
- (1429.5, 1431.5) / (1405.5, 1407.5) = 14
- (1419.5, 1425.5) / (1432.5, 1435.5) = 19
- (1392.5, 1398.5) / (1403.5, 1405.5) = 43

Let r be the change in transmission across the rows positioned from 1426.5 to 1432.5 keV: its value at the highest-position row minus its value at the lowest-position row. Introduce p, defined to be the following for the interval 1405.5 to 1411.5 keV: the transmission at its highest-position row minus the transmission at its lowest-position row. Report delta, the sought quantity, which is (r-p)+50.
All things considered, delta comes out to 50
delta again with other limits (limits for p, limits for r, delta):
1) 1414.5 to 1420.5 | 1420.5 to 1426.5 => 51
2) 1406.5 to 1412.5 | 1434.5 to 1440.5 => 52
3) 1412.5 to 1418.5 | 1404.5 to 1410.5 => 55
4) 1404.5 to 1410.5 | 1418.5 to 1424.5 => 44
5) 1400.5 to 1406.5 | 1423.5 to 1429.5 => 45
